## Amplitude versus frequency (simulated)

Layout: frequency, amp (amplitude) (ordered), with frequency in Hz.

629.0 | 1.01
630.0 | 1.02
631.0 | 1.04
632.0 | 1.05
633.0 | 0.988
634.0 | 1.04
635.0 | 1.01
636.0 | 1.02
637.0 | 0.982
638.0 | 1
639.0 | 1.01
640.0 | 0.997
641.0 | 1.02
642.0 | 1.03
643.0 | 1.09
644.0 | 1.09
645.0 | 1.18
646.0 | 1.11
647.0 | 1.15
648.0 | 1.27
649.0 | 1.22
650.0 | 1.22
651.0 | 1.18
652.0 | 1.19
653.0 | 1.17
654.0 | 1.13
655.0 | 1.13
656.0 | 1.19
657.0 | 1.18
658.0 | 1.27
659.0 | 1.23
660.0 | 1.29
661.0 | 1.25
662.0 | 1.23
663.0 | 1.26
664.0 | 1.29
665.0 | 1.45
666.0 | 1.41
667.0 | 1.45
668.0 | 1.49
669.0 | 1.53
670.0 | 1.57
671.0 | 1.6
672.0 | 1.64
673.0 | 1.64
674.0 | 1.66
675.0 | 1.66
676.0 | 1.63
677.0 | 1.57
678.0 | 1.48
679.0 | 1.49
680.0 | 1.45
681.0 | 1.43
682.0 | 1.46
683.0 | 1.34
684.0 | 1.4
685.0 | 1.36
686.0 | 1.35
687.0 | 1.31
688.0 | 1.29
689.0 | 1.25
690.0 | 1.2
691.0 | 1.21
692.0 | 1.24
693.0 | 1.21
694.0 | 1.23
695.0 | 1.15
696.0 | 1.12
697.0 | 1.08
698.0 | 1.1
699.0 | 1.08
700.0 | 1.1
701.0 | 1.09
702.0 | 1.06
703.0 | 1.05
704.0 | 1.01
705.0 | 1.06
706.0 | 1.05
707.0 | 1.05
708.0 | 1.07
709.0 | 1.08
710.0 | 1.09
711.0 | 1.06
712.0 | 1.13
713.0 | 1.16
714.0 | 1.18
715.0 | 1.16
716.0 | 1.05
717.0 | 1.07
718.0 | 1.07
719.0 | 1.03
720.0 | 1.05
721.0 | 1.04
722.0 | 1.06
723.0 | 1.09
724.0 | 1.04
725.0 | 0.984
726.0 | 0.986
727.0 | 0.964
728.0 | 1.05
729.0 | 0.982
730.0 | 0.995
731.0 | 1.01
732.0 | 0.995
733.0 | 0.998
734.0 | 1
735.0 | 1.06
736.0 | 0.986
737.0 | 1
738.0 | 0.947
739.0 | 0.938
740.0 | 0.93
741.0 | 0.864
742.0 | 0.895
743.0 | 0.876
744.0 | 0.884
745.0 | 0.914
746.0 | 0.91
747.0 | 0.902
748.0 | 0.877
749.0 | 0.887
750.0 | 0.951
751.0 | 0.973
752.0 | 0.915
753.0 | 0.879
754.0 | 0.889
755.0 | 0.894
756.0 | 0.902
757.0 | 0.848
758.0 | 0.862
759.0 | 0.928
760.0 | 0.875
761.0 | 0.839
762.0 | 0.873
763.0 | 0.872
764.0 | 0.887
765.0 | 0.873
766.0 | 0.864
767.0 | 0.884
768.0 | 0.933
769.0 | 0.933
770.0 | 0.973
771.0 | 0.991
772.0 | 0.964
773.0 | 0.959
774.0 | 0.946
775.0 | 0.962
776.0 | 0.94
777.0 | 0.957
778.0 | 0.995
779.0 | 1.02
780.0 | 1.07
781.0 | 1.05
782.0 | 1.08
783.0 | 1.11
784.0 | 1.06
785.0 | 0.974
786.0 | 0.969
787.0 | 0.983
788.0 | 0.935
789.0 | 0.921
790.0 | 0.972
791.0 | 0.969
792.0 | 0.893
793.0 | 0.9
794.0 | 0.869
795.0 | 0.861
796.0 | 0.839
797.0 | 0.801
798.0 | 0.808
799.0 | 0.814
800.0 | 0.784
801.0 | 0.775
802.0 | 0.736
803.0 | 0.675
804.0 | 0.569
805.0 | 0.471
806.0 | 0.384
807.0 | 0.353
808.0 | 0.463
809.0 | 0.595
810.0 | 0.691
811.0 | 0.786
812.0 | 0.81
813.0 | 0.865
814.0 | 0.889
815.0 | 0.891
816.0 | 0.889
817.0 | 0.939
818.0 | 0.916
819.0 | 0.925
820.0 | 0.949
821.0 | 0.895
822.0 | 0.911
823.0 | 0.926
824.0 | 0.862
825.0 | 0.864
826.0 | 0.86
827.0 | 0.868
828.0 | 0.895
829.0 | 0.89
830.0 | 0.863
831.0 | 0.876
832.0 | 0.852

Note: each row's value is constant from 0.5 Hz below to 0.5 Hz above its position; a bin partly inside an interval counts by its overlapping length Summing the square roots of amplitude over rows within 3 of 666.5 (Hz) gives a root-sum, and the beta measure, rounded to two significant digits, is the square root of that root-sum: 2.7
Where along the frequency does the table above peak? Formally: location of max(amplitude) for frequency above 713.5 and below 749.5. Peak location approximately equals 714.0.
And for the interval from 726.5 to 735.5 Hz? 735.0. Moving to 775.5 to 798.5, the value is 783.0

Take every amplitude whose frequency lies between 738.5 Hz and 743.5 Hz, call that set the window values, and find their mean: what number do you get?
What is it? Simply 0.90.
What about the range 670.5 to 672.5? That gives 1.62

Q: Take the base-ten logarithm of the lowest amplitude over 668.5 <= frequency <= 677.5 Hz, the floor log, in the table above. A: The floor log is 0.18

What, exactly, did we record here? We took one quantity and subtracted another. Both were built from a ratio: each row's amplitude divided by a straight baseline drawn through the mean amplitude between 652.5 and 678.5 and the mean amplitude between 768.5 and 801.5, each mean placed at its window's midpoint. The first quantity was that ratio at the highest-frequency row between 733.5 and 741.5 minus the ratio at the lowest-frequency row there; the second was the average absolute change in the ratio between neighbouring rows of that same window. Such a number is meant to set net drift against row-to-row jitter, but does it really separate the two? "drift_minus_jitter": -0.14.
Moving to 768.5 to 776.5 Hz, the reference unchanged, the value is 0.01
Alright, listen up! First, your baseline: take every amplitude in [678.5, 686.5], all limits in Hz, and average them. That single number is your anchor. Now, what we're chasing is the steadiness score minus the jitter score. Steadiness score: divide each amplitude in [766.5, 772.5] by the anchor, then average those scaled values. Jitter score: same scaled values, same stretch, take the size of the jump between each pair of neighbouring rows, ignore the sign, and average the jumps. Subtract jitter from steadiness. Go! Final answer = 0.65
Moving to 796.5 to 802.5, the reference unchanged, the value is 0.54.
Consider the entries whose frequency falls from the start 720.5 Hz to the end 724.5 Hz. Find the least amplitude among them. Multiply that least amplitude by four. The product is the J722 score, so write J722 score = 4.2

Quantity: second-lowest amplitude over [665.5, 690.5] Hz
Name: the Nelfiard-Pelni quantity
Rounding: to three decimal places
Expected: 1.250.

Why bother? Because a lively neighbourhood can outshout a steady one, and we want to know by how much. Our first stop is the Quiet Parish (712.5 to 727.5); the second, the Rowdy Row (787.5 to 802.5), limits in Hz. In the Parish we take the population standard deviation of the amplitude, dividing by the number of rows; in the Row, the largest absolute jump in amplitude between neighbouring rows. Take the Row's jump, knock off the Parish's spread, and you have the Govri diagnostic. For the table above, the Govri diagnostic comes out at 0.014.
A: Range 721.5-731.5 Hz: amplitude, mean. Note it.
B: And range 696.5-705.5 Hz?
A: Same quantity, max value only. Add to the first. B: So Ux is 2.12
